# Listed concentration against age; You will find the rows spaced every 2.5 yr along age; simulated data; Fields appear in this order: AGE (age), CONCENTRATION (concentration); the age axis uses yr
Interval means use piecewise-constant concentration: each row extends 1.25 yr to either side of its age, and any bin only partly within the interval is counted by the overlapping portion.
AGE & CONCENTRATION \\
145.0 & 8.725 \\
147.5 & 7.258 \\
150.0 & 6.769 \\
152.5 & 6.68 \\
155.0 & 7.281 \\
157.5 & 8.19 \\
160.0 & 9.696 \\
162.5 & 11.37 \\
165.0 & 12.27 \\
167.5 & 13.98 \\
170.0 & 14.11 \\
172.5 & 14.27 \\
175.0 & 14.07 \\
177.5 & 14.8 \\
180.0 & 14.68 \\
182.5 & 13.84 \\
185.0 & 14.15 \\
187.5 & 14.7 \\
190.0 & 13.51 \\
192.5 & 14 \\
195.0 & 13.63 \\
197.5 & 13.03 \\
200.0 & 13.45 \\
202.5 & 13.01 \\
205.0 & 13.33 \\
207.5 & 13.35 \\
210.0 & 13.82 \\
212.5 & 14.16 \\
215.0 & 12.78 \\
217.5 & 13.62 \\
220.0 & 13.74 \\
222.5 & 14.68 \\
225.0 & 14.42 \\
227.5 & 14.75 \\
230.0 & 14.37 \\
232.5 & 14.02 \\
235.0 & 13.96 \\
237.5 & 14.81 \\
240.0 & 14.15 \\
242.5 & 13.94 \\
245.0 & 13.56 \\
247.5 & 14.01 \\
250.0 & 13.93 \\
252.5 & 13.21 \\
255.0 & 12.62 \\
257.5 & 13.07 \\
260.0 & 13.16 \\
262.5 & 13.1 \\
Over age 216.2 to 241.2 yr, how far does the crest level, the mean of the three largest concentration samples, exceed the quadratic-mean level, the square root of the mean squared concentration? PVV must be 0.49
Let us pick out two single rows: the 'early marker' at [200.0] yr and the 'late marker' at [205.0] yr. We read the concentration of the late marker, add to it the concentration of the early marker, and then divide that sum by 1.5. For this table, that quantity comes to 18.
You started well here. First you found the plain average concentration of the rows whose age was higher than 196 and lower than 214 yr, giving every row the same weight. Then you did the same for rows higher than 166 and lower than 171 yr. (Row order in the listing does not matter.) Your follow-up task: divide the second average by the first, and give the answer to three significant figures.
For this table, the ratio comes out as 1.04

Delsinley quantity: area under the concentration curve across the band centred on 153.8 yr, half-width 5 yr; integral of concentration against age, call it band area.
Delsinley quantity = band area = 72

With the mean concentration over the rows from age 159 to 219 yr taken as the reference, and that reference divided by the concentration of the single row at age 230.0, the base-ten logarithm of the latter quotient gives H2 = -0.03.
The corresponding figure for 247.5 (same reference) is -0.02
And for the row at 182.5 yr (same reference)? -0.01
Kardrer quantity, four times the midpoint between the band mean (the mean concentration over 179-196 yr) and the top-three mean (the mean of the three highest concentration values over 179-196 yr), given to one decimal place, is 57.2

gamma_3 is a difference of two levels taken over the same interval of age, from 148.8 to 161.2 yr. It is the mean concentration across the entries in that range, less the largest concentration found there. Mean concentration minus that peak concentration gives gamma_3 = -2.0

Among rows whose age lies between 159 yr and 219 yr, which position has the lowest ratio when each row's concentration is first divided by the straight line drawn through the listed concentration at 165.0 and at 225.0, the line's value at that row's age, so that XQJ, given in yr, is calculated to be 160.0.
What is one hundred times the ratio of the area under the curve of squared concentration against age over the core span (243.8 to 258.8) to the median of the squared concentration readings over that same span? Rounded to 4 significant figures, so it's 1505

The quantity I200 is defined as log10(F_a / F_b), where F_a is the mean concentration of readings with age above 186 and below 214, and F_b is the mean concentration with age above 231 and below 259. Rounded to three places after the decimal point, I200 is -0.004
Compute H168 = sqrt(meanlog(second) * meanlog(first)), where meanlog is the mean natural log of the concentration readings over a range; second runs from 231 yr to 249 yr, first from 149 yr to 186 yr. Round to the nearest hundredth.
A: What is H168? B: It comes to 2.53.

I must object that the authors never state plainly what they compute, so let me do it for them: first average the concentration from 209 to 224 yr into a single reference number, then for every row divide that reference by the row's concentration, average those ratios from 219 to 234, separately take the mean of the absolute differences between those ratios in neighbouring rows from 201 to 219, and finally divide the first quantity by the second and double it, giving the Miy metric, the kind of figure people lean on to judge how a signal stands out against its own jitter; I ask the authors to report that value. 45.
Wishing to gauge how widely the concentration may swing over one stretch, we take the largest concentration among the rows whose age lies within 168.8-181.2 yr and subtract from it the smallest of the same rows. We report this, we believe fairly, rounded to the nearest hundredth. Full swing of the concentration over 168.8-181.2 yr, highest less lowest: 0.73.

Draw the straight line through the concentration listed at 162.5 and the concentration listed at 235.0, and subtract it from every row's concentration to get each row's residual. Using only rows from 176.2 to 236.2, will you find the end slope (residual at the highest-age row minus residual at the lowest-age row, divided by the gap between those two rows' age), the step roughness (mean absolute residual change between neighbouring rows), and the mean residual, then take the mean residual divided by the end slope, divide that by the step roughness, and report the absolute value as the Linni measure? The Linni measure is 40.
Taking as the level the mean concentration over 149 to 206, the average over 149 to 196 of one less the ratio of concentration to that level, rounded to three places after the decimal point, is 0.014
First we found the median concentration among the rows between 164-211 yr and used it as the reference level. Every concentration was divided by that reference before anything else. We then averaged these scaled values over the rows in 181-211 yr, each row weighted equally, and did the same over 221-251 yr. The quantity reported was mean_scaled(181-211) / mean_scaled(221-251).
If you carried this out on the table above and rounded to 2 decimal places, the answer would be 0.96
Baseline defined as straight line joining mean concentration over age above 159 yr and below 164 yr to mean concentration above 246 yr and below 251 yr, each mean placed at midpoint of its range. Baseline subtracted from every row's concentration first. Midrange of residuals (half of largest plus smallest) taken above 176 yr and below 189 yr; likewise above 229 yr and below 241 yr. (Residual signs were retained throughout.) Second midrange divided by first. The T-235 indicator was 0.30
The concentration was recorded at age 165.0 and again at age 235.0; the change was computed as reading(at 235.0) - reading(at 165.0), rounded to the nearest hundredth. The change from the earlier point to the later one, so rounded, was 1.69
